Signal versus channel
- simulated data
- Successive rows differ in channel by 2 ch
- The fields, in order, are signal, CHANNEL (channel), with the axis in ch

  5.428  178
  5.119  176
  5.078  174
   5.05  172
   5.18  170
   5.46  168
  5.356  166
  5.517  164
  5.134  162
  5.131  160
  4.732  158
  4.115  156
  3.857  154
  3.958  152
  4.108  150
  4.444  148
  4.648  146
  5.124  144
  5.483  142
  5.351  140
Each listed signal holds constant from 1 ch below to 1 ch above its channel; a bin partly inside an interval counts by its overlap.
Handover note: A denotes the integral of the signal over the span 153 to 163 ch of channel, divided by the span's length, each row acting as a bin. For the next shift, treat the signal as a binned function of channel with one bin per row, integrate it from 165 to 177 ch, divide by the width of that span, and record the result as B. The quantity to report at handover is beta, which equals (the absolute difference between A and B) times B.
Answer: 3.2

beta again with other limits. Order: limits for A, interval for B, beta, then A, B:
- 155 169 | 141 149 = 0.7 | 5.1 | 4.92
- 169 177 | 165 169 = 1.6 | 5.1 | 5.41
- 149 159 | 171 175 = 4.6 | 4.2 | 5.06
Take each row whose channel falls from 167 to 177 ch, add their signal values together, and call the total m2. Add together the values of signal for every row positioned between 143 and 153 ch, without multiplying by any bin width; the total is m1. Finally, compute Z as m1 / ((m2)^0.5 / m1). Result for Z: 98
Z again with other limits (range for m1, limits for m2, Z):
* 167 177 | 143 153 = 142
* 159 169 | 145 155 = 154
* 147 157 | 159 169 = 81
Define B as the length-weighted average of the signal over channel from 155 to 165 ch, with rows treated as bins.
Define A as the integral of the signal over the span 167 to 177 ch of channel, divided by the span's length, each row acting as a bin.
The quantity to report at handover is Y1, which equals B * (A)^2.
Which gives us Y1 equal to 132.0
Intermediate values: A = 5.18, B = 4.9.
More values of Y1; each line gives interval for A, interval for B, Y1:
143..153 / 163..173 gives 105.5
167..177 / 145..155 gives 112.7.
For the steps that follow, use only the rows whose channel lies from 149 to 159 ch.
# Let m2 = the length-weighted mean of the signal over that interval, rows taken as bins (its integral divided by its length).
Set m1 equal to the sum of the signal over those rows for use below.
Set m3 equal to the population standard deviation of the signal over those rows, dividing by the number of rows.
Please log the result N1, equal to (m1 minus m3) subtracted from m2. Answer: -16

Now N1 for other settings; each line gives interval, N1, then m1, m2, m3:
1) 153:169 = -34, 39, 4.9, 0.6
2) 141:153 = -23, 28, 4.6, 0.5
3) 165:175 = -21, 26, 5.2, 0.2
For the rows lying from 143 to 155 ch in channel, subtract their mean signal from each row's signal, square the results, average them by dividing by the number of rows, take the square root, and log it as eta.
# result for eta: 0.44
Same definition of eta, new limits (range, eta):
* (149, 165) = 0.60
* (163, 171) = 0.13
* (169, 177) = 0.05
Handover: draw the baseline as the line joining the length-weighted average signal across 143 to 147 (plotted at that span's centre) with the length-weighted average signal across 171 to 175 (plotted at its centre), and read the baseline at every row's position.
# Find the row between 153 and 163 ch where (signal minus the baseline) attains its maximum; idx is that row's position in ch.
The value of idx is 160 ch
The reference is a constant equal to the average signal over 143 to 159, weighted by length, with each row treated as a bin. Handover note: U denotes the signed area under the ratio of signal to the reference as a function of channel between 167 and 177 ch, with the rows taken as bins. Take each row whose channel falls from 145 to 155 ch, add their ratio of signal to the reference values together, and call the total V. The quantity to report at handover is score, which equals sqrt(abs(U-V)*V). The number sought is 5.81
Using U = 11.8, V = 4.8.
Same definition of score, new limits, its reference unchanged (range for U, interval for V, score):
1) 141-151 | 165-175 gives 5.42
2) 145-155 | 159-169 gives 4.63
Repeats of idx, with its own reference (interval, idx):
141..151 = 142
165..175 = 168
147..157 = 148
